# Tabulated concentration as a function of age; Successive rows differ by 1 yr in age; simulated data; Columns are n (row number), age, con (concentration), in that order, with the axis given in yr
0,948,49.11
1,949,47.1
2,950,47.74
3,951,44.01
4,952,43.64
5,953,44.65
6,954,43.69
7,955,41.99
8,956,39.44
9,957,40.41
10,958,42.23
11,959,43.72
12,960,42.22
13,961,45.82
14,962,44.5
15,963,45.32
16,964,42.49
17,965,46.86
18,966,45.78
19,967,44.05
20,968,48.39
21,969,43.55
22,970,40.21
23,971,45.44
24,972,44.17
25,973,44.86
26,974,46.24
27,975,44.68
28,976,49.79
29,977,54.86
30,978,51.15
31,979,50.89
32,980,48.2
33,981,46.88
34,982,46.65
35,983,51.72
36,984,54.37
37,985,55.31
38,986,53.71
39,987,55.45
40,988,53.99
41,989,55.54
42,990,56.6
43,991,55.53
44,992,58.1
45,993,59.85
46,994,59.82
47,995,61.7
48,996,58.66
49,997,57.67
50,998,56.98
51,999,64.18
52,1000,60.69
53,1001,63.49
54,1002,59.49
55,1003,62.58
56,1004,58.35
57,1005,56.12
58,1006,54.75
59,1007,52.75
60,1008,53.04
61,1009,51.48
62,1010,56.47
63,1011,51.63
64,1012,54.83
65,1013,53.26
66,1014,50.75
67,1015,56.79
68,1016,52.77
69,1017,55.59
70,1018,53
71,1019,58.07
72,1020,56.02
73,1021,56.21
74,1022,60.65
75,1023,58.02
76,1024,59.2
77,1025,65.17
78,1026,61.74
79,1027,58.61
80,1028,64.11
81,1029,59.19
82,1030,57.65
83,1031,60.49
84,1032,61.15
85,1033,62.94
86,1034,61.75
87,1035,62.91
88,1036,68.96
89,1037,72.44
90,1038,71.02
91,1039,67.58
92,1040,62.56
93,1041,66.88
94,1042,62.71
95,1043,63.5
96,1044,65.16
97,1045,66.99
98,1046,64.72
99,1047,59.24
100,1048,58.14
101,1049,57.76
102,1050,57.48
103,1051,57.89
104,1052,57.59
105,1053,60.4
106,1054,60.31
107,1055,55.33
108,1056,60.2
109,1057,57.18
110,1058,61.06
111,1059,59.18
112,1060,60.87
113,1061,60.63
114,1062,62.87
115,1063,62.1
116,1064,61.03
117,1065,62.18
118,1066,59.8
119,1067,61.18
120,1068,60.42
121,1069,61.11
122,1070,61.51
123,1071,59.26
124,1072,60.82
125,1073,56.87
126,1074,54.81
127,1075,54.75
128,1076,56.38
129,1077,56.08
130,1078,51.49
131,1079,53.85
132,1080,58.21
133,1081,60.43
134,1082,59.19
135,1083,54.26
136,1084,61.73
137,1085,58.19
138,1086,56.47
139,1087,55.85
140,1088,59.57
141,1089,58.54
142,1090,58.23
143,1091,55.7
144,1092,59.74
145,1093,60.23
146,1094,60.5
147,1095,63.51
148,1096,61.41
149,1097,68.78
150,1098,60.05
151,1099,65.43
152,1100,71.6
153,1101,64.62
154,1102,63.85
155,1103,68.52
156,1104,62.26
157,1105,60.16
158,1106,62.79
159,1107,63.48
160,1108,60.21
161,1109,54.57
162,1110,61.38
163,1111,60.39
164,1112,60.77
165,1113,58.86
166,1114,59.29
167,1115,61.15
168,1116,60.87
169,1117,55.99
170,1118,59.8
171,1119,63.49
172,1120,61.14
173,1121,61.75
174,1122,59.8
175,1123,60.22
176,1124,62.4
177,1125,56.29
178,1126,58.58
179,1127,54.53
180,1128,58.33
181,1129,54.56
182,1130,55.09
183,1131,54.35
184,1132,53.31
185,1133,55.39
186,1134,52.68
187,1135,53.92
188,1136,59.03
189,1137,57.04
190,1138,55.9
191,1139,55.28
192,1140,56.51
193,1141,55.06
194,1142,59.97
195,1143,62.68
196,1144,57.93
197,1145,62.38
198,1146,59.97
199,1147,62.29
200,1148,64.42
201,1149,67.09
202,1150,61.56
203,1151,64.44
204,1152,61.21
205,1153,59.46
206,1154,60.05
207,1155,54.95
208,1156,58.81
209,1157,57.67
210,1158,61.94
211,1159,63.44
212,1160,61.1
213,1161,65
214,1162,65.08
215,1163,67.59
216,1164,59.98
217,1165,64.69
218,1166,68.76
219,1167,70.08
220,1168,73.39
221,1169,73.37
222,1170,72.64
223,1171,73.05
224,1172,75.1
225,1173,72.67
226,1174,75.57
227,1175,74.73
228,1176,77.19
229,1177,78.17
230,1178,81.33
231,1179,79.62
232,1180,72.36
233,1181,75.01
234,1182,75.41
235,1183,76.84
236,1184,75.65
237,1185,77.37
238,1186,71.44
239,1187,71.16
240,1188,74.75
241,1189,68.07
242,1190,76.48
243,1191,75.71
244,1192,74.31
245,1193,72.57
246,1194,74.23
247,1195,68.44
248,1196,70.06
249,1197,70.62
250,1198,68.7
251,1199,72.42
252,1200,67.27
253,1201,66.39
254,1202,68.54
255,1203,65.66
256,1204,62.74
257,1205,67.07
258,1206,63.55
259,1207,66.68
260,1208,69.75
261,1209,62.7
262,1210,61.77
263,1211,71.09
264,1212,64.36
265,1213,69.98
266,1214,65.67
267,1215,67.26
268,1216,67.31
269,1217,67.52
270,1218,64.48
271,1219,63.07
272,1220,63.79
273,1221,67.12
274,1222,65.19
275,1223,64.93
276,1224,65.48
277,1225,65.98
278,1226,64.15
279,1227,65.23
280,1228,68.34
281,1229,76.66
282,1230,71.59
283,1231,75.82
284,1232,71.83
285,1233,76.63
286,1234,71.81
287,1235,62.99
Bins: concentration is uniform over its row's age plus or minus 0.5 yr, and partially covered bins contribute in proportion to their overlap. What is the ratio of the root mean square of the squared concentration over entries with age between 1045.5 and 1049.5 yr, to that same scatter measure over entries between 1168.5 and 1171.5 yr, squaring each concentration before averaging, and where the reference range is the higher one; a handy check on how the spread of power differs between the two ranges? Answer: 0.68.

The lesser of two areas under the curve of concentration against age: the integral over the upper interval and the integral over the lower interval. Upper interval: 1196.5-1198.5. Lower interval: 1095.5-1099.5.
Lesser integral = 139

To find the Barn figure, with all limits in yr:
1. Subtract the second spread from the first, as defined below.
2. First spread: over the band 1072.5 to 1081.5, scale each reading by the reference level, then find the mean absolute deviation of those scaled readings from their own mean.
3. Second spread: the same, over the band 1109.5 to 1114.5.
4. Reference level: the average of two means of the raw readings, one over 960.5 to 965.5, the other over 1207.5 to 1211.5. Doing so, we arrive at 0.019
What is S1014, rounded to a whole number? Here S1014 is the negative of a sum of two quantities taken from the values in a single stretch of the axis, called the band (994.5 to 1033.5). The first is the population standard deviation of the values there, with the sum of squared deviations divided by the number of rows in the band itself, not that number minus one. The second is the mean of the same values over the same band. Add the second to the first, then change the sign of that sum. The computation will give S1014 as -62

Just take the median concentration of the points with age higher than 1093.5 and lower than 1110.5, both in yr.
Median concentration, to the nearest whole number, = 63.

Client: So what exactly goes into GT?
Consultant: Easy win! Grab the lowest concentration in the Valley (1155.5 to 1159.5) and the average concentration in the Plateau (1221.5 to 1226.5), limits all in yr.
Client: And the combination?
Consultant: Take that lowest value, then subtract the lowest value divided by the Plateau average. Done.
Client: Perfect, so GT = 56.8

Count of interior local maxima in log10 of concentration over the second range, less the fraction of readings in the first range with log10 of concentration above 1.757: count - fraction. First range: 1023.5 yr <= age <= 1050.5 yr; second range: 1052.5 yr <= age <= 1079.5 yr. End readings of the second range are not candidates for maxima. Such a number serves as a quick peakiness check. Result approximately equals 8.0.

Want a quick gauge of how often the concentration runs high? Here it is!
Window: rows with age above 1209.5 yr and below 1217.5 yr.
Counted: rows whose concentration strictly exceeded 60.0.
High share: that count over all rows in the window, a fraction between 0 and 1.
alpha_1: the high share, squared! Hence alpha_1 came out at 1.0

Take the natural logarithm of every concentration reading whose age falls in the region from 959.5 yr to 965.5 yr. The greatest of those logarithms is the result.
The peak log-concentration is 3.85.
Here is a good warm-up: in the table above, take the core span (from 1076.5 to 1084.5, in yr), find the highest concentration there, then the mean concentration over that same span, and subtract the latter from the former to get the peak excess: 4.8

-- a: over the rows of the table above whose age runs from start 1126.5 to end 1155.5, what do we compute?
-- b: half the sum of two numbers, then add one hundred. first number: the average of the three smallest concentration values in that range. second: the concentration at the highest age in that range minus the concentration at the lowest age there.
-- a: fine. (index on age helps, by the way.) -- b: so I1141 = 127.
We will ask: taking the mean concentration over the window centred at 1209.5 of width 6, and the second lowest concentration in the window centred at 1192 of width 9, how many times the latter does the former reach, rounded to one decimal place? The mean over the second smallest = 1.0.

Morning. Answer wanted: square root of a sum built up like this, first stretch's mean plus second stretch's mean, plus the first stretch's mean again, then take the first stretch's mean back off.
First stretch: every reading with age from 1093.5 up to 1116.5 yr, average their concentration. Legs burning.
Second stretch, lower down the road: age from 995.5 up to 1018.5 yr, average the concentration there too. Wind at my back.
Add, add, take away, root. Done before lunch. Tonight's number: 10.9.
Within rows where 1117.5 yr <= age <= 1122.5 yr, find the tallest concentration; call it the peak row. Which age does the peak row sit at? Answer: 1119 yr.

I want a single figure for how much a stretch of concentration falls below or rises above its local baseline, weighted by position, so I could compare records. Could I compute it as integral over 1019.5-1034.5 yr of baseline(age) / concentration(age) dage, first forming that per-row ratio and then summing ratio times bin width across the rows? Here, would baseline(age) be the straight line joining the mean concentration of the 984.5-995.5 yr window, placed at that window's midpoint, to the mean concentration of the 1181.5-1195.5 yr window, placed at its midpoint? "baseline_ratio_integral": 15.0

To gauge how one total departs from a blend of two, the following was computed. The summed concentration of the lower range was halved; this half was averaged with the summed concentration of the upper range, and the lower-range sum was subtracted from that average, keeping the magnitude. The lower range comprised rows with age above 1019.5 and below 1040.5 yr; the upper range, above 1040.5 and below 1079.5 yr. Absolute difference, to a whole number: 184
